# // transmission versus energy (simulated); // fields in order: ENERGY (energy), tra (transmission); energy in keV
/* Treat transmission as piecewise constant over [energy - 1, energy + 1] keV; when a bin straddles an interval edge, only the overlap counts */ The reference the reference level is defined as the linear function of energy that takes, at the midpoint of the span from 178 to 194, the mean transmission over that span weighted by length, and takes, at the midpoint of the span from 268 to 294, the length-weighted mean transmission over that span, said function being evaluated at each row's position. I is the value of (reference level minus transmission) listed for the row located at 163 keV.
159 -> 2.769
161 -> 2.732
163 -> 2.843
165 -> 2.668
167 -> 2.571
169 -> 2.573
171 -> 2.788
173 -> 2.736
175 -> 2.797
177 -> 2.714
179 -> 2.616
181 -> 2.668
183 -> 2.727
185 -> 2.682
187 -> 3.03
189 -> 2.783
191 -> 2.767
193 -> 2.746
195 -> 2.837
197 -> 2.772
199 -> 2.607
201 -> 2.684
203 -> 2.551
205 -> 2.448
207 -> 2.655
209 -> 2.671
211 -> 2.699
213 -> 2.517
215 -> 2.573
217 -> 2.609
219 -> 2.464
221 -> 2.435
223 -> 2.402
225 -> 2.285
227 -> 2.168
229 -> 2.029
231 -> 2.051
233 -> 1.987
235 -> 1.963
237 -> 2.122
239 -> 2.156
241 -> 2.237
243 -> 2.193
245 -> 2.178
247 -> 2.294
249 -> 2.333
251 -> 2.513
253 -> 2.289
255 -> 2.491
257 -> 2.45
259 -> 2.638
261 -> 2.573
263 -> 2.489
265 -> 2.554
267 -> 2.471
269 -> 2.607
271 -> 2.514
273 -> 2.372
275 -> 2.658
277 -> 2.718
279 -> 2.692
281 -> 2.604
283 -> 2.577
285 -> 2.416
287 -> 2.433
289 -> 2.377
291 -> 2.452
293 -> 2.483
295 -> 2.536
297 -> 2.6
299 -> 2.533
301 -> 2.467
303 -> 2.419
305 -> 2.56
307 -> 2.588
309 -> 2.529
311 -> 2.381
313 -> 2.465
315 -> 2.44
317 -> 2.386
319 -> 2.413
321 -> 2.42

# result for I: -0.04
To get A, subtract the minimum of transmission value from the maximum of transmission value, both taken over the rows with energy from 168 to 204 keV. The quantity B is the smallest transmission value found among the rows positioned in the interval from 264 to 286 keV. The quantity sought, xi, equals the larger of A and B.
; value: 2.37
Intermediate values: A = 0.48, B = 2.372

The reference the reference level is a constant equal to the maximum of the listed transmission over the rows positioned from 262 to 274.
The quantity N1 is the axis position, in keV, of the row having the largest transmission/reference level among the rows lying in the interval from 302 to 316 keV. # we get 307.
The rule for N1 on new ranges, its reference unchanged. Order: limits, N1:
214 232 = 217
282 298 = 297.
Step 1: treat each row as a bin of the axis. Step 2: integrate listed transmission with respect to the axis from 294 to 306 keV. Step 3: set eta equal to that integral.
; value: 30.2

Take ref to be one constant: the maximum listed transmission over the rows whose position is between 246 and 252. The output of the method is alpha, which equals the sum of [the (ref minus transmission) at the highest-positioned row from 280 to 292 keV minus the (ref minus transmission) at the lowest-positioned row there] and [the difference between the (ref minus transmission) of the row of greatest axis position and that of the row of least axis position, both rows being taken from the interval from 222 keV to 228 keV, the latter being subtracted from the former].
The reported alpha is 0.4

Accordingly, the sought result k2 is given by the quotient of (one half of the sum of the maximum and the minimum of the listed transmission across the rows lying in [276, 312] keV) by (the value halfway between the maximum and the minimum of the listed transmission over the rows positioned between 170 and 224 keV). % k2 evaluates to 0.94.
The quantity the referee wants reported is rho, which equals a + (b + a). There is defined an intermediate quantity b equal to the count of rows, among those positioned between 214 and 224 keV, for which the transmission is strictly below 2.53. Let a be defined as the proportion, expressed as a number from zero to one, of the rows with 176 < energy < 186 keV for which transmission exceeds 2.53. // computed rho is 5.0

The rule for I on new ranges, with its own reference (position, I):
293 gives 0.02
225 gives 0.38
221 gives 0.24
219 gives 0.21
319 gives 0.03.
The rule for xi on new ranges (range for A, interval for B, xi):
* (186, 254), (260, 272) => 2.47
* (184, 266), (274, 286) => 2.42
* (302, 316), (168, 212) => 2.45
